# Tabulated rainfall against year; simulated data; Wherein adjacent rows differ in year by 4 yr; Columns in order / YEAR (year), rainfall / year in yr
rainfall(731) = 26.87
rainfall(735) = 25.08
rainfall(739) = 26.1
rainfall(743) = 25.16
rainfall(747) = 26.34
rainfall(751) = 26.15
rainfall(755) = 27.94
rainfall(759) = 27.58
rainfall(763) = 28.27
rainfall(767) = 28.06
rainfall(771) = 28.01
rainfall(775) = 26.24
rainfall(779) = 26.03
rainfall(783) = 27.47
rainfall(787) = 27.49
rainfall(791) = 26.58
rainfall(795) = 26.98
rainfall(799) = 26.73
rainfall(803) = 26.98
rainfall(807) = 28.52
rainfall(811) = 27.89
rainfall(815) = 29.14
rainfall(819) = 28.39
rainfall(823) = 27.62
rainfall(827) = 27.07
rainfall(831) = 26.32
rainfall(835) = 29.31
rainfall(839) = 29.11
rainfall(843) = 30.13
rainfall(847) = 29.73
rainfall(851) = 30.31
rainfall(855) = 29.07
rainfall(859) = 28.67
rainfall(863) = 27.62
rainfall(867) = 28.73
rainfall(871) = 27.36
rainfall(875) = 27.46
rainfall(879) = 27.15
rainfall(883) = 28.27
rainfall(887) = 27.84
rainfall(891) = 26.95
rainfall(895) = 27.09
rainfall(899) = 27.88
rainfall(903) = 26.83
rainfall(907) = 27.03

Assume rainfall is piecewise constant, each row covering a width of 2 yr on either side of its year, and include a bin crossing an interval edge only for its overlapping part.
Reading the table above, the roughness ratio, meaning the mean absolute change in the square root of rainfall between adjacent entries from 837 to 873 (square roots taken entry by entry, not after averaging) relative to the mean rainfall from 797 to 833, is 0.0030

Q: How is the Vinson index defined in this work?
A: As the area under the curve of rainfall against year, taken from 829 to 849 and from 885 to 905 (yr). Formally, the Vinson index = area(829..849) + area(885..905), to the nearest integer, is 1125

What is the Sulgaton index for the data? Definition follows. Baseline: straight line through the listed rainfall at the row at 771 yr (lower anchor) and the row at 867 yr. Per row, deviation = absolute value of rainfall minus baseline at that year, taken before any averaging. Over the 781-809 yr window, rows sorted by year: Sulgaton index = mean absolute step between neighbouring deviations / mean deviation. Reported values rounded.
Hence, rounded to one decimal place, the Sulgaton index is 0.5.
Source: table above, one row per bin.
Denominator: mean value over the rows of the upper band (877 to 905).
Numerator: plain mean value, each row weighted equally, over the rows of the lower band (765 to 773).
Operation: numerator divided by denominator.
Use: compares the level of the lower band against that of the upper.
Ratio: 1.02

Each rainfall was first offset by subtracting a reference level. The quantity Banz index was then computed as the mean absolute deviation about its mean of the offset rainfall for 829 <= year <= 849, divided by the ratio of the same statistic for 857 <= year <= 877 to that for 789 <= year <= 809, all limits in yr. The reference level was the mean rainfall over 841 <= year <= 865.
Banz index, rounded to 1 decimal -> 1.0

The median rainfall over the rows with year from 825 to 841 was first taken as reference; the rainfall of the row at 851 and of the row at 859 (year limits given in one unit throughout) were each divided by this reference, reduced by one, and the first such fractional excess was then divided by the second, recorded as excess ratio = 4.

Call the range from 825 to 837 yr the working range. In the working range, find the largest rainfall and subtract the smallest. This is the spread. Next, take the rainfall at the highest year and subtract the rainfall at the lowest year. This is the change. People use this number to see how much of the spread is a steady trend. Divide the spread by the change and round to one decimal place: 1.3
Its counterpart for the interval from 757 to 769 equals 1.4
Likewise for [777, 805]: 1.5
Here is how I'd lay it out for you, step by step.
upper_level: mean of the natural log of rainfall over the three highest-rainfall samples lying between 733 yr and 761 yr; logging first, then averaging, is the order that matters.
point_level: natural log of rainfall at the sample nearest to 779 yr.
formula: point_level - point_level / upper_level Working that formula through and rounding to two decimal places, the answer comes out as 2.27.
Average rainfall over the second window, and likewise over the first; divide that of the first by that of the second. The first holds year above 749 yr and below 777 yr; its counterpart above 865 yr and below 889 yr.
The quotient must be 0.99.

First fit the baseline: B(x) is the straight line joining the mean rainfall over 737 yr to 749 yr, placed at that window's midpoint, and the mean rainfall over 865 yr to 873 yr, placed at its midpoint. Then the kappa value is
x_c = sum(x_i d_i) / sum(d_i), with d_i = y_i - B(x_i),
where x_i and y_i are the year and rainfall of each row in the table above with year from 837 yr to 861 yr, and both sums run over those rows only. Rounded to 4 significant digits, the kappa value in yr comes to 847.7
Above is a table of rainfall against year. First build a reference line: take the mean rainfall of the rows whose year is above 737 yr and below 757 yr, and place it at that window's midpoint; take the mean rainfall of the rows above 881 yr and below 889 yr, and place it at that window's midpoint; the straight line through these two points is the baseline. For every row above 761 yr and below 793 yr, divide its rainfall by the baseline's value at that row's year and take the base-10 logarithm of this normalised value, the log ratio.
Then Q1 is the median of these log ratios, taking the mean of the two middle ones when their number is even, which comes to 0.011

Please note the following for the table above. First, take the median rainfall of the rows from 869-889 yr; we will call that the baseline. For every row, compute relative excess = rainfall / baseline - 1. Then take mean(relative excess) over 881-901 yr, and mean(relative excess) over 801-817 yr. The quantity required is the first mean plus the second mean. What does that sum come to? 0.030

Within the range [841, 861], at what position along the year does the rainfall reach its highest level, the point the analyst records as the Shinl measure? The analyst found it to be 851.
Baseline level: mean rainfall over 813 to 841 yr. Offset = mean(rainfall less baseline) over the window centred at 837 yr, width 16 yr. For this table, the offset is 0.6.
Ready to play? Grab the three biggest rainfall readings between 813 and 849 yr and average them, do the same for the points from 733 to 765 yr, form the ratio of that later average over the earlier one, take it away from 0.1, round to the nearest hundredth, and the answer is -0.96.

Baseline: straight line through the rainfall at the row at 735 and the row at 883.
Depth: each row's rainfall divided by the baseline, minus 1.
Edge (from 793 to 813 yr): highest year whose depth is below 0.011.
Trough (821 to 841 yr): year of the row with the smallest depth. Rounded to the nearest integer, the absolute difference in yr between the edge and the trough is 32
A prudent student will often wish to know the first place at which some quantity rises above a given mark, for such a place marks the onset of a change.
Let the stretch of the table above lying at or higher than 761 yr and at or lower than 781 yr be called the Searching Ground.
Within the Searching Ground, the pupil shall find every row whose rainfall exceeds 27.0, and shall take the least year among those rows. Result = 763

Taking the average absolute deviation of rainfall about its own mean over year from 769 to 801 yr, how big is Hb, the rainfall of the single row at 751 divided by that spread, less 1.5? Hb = 46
